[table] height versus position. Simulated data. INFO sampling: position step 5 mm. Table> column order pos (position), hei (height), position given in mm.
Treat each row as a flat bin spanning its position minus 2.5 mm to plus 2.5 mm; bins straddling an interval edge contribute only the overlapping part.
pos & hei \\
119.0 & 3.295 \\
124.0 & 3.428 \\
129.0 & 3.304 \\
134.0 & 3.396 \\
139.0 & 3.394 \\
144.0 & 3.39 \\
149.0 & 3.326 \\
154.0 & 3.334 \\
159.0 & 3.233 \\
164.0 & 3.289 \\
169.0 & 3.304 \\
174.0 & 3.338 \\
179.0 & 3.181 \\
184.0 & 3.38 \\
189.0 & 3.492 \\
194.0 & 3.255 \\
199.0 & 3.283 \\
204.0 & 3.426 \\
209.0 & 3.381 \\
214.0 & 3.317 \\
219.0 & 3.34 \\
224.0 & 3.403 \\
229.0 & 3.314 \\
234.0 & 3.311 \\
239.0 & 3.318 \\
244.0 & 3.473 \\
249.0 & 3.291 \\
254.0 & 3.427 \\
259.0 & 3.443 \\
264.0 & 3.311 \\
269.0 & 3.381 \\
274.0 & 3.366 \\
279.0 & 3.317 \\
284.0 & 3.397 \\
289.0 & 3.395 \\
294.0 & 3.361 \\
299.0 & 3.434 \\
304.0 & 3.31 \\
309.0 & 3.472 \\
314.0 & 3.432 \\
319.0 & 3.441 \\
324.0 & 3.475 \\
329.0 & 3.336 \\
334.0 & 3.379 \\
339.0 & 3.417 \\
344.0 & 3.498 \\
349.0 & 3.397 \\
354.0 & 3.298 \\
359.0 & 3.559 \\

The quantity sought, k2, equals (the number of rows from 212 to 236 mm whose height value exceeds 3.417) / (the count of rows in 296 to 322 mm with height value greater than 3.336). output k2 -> 0.00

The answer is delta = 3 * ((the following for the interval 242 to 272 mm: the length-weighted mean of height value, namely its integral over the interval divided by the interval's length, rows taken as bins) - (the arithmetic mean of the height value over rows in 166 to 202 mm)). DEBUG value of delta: 0.20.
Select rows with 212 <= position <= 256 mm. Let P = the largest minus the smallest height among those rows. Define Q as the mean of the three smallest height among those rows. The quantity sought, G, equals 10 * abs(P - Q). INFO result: 31.2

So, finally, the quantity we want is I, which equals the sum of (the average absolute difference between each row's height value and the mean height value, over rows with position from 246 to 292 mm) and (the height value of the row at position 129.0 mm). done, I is 3.35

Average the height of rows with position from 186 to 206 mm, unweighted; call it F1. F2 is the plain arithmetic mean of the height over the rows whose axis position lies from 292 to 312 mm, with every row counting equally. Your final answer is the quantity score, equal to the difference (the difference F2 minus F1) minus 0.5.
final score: -0.470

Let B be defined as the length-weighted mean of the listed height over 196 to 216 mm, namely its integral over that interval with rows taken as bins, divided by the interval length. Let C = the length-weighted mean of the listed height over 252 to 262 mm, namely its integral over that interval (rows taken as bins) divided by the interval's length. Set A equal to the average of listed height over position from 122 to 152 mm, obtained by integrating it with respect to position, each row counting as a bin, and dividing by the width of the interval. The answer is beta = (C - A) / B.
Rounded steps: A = 3.37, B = 3.35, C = 3.43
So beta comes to 0.017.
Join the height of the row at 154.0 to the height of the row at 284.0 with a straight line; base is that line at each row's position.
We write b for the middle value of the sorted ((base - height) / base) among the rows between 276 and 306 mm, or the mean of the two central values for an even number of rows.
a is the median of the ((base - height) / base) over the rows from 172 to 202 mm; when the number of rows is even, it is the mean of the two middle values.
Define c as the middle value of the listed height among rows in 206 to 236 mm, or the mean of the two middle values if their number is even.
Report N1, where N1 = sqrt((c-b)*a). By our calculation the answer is 0.20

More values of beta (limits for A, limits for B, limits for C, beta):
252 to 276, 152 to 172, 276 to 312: 0.000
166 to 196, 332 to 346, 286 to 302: 0.020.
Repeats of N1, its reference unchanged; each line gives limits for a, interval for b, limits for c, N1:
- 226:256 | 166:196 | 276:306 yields 0.24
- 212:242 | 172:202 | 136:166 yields 0.22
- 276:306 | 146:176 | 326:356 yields 0.15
